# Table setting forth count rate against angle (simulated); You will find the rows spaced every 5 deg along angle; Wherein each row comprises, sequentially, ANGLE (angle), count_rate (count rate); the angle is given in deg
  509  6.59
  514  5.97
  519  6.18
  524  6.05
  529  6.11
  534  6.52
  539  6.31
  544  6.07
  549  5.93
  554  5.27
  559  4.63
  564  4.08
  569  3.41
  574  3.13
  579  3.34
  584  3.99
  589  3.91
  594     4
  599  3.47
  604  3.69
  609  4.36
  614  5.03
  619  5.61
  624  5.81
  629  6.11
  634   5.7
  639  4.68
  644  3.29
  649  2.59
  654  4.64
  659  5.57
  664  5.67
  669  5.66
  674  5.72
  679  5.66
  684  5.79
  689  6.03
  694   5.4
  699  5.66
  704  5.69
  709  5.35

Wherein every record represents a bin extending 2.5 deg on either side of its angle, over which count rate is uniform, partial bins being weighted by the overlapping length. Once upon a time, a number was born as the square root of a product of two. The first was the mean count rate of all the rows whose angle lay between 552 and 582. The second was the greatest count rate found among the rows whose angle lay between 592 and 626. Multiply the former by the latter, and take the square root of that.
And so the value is 4.8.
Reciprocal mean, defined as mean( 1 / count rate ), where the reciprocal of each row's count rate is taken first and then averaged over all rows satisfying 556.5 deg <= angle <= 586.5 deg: 0.27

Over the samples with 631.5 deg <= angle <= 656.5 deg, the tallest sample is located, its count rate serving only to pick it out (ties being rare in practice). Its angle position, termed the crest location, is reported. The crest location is 634 deg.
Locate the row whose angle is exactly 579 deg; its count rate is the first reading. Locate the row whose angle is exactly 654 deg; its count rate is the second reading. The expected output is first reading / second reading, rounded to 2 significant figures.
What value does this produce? 0.72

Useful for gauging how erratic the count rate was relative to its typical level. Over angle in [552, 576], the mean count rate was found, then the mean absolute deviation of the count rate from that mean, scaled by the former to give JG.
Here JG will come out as 0.165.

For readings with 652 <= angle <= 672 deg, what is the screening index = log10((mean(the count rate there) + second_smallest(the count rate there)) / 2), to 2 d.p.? 0.74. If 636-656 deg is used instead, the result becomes 0.55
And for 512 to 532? 0.78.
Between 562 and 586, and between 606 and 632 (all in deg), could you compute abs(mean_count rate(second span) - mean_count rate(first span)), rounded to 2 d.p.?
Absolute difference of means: 1.79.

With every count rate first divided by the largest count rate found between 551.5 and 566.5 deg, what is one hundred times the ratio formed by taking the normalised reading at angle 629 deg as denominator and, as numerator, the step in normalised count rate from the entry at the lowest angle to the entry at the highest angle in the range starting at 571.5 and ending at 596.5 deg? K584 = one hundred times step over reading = 14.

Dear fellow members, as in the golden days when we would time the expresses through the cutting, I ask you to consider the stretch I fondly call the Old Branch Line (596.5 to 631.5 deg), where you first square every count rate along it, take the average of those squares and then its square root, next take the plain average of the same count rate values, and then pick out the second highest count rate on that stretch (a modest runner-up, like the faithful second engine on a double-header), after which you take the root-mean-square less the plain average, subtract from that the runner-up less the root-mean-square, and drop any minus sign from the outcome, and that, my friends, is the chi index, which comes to 0.7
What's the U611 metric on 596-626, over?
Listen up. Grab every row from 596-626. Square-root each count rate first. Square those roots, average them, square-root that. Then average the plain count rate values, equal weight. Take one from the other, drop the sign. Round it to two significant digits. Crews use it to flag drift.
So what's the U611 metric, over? 2.5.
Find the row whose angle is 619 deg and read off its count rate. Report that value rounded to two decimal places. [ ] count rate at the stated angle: 5.61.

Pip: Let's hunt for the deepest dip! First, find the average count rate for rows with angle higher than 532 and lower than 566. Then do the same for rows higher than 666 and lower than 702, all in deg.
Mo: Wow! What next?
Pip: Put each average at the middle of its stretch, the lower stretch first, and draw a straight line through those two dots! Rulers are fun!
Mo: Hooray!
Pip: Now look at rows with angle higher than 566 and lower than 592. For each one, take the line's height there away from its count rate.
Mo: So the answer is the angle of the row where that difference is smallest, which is 574 deg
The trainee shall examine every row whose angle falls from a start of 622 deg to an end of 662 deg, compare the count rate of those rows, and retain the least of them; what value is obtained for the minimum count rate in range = 2.59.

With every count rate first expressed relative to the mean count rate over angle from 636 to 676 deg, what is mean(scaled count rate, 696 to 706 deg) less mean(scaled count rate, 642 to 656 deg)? 0.5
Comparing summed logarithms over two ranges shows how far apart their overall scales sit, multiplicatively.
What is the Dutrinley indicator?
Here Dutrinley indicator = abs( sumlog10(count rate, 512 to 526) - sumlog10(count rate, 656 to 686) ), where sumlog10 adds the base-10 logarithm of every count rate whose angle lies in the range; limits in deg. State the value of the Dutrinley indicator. 2.18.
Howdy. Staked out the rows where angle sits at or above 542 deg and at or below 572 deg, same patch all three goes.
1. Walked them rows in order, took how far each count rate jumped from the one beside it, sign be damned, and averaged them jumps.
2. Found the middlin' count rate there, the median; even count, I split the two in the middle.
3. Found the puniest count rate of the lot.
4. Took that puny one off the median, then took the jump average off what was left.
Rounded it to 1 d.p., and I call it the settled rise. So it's 1.0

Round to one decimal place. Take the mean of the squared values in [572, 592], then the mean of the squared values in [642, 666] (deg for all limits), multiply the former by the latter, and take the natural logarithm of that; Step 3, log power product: 5.6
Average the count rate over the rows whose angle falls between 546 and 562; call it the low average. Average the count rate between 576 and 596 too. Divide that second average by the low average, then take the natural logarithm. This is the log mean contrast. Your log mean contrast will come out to -0.33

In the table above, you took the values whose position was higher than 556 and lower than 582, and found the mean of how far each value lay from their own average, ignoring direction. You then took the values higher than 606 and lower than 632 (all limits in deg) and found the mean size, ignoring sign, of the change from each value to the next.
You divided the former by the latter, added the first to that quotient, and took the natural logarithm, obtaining 0.52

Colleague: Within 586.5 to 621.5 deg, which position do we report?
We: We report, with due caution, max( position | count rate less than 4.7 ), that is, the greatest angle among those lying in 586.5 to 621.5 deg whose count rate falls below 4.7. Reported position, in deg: 609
